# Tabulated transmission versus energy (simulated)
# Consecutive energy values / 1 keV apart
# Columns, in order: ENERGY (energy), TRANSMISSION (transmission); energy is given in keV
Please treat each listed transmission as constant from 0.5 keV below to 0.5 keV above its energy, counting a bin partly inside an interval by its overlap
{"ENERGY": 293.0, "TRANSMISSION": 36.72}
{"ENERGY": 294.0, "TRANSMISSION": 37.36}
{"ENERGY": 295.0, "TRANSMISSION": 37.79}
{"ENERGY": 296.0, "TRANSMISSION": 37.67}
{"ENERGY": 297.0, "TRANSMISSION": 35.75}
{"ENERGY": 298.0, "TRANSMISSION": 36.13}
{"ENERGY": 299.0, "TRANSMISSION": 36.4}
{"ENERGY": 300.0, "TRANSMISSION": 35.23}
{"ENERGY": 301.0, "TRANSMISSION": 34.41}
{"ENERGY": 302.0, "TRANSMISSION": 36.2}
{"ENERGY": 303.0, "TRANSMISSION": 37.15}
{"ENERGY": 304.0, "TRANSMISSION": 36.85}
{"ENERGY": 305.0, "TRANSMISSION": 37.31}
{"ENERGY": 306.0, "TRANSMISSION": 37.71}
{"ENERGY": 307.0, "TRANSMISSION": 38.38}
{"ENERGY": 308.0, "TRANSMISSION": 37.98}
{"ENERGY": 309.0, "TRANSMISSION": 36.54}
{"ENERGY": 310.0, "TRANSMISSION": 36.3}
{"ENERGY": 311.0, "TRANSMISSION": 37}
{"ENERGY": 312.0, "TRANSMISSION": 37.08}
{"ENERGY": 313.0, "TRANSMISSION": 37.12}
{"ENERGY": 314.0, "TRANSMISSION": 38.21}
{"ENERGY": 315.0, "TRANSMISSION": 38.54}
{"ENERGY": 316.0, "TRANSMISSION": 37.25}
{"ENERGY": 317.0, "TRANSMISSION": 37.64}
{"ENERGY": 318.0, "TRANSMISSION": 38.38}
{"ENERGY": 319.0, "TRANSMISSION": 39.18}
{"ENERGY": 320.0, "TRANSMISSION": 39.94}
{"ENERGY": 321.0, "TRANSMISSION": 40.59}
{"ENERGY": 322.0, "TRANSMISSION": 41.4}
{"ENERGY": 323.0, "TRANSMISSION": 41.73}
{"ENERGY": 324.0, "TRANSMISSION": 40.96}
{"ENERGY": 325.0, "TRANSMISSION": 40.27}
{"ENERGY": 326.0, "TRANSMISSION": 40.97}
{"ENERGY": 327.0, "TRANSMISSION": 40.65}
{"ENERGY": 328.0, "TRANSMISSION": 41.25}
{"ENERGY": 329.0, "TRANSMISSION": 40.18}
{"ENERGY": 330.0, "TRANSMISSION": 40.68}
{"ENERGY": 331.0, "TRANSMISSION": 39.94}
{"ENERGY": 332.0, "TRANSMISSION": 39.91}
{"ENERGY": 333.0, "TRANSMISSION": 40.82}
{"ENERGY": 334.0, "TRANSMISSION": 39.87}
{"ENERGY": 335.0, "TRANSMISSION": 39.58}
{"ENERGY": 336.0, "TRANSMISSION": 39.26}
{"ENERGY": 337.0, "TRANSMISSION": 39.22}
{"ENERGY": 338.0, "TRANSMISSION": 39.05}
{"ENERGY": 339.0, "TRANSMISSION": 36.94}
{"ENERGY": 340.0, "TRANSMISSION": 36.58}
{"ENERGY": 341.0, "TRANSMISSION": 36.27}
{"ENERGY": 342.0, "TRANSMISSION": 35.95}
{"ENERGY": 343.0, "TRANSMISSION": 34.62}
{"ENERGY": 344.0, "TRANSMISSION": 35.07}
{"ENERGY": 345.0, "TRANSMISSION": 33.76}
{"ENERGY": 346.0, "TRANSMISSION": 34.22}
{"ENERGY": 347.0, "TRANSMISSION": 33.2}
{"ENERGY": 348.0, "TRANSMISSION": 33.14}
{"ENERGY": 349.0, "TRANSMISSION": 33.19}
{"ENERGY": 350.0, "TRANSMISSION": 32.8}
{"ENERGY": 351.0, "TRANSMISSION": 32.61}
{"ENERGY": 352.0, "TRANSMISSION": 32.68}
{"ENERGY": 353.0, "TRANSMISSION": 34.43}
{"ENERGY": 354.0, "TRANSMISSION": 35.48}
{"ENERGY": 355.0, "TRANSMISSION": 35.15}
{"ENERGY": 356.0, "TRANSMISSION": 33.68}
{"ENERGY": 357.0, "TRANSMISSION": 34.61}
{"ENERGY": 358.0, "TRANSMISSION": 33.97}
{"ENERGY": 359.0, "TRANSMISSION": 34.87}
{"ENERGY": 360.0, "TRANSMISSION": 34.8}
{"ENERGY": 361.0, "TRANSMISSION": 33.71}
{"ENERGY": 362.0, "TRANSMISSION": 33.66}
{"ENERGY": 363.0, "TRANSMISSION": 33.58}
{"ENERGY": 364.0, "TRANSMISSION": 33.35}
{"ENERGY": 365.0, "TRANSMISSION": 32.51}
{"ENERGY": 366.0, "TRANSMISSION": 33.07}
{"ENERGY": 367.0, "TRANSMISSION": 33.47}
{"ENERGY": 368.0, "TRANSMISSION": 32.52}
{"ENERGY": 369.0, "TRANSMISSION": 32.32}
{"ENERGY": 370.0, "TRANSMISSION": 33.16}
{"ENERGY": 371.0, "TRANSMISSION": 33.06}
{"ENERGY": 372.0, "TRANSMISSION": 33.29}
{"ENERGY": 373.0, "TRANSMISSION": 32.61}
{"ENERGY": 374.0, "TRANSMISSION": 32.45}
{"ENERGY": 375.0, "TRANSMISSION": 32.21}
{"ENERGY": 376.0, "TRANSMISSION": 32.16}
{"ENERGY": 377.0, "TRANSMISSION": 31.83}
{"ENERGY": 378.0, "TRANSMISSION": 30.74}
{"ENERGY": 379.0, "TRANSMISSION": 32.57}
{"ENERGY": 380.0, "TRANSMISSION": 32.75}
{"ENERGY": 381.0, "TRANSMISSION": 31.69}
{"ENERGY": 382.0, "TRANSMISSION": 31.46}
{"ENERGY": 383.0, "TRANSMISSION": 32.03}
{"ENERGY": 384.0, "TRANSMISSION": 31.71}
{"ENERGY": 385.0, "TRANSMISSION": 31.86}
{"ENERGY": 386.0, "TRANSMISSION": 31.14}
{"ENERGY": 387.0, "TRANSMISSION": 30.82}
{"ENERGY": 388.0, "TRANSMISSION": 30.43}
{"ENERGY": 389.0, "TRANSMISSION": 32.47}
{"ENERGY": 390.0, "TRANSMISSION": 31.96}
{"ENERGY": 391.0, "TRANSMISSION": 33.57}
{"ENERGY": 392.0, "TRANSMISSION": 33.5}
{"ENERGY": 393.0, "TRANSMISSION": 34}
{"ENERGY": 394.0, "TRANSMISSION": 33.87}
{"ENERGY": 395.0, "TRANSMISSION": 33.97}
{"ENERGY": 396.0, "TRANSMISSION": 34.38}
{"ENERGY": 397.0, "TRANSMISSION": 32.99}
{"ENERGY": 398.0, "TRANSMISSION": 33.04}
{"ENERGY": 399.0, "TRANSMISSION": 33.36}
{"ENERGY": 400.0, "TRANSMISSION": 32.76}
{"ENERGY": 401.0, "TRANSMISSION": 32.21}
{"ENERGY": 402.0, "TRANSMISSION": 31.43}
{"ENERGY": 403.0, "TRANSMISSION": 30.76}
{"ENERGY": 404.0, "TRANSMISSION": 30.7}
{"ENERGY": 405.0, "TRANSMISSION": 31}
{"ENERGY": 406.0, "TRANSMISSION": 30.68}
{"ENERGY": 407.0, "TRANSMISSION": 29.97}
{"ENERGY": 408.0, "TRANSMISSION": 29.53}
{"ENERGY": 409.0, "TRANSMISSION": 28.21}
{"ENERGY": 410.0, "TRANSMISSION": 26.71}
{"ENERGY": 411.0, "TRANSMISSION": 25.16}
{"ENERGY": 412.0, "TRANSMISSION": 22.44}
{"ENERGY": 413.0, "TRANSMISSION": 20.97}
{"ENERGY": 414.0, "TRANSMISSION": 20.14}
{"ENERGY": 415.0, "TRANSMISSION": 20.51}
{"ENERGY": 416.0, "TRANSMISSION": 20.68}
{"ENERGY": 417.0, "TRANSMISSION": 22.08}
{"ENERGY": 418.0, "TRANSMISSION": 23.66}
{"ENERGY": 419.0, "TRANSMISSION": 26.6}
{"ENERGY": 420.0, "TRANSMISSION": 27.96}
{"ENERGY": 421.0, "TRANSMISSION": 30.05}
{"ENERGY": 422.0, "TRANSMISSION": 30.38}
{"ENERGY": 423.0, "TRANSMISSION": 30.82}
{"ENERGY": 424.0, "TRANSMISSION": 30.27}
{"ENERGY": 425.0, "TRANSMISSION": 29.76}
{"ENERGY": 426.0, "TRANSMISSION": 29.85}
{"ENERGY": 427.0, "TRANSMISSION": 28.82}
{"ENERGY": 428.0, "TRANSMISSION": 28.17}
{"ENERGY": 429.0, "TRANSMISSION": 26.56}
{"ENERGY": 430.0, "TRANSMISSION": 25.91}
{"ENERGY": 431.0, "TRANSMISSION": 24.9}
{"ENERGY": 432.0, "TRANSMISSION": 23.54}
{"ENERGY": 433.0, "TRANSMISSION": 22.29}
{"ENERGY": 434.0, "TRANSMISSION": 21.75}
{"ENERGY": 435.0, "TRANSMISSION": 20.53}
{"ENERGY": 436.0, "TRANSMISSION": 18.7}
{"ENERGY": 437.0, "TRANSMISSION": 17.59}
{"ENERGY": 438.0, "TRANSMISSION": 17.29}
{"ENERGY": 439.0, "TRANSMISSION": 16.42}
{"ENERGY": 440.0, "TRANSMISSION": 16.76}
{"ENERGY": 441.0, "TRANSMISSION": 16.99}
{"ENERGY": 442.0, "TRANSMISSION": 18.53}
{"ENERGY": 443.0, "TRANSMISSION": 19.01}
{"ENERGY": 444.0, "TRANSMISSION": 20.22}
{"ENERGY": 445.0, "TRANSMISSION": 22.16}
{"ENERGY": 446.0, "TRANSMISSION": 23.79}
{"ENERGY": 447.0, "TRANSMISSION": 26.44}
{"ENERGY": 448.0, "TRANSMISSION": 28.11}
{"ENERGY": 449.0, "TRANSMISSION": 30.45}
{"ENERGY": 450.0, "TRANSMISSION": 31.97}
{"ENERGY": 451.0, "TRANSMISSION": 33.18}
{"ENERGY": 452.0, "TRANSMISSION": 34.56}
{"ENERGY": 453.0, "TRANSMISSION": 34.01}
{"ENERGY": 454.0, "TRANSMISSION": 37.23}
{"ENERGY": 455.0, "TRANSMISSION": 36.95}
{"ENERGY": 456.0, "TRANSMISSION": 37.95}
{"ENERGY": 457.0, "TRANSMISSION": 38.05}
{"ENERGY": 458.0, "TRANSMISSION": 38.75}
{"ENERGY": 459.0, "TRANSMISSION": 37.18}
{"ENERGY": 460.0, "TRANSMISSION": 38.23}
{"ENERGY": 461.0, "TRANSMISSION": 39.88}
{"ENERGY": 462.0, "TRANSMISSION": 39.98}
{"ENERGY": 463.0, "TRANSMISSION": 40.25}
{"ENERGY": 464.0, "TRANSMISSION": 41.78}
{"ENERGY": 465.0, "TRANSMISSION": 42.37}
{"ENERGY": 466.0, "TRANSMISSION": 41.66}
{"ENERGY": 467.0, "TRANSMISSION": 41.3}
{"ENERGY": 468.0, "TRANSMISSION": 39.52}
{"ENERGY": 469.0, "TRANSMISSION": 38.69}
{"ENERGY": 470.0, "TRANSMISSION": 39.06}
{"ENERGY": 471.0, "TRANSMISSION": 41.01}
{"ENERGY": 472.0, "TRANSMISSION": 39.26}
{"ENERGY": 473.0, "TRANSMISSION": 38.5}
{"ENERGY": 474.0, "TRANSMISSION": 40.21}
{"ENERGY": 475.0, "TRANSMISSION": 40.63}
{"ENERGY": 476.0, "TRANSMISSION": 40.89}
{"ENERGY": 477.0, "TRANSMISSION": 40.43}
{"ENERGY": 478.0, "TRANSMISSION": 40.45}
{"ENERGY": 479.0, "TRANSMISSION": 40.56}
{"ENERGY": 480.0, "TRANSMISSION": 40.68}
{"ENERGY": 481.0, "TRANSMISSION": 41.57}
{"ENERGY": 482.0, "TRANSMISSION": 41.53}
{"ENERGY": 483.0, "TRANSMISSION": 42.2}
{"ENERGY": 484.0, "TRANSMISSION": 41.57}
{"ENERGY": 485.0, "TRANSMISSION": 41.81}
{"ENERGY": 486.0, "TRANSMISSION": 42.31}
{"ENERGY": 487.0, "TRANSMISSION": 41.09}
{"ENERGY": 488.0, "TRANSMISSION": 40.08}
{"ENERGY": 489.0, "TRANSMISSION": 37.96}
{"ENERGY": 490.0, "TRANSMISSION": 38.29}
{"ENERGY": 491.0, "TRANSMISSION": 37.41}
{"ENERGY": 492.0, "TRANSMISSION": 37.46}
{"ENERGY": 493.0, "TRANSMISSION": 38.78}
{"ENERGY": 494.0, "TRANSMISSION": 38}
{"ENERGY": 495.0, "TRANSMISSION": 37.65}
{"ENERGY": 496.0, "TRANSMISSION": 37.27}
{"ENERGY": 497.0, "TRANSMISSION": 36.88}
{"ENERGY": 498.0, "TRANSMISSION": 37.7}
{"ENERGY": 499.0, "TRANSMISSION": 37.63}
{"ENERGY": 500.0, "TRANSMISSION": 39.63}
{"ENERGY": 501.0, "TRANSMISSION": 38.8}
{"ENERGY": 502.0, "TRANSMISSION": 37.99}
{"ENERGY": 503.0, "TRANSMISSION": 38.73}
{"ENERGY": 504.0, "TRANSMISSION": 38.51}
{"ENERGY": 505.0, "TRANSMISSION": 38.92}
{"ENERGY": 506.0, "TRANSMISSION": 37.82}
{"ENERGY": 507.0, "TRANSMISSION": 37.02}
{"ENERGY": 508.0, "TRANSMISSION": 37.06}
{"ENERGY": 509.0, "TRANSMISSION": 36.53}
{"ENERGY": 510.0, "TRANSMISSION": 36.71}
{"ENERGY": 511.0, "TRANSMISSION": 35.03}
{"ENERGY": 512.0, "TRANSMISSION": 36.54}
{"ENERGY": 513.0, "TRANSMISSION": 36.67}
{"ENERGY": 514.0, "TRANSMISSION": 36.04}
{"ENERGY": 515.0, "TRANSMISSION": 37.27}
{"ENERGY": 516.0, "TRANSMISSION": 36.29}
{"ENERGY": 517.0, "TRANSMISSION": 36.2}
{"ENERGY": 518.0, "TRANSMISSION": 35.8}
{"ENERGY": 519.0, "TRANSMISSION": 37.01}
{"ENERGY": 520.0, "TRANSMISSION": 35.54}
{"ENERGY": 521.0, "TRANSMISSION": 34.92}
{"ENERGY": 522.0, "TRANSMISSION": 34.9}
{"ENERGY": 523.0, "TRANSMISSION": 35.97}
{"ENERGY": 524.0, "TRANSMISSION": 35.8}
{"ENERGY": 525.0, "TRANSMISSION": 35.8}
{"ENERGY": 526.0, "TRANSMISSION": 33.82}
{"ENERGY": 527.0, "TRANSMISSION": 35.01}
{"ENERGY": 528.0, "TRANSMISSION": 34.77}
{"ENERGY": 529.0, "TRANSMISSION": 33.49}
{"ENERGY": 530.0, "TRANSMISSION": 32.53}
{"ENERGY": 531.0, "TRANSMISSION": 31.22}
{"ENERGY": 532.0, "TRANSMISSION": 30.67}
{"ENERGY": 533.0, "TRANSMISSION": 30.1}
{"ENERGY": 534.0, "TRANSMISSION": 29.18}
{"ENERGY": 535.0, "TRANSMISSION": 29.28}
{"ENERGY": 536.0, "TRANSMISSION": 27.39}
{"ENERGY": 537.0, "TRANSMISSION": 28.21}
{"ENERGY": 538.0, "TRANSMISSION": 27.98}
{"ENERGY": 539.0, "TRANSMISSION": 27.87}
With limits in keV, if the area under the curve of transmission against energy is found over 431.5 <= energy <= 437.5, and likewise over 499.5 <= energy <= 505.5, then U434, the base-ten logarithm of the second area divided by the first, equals 0.27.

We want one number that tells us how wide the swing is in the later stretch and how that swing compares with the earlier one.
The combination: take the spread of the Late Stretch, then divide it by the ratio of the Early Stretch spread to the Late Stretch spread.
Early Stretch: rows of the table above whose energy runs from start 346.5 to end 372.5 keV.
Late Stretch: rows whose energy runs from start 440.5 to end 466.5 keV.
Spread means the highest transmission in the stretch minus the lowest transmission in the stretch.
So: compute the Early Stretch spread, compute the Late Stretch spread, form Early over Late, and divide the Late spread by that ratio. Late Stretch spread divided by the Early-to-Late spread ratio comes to 204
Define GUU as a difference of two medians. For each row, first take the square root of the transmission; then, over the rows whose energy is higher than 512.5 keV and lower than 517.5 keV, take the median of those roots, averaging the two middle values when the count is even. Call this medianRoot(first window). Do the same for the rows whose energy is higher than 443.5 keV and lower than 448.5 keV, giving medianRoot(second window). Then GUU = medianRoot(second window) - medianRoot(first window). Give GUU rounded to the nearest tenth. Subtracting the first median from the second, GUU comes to -1.1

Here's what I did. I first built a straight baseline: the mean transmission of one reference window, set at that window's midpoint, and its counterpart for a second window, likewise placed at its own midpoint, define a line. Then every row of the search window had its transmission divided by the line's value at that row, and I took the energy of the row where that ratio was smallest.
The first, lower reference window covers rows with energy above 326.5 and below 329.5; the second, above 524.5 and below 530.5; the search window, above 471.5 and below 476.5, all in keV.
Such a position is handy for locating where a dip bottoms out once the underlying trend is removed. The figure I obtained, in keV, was 473.0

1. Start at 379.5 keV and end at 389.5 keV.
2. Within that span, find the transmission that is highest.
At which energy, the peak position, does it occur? 380.0 keV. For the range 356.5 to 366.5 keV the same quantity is 359.0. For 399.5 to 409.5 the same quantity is 400.0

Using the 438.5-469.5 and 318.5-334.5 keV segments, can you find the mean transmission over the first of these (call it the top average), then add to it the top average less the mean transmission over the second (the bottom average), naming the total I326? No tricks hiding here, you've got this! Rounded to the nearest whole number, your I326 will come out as 24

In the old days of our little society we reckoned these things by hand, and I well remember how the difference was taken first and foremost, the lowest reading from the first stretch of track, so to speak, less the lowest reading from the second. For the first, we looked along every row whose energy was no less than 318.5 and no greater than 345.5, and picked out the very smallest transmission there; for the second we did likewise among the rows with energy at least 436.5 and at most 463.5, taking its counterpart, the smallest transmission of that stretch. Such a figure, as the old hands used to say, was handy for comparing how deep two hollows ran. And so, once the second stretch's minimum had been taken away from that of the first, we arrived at 17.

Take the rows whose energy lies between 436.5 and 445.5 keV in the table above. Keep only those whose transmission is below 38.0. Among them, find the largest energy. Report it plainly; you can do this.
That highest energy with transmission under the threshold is 445.0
